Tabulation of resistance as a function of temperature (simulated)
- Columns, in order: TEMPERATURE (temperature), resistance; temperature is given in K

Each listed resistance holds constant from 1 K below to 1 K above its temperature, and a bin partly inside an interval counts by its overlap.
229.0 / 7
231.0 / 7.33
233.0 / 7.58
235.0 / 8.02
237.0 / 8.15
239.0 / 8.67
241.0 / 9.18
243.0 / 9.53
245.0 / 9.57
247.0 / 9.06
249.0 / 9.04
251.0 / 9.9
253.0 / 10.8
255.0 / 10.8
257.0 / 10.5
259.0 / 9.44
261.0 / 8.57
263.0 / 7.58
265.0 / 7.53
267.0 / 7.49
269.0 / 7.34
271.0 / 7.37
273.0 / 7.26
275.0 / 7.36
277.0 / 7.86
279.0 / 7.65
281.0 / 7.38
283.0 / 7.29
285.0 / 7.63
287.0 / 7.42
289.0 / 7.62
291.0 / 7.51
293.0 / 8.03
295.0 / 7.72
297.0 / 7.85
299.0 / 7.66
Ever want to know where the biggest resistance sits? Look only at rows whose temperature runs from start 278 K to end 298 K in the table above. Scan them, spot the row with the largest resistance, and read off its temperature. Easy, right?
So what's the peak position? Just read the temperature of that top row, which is 293.0 K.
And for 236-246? 245.0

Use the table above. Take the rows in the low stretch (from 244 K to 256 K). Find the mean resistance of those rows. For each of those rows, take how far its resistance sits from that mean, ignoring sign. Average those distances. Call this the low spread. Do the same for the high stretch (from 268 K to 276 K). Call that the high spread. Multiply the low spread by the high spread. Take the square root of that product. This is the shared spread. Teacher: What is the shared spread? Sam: 0.15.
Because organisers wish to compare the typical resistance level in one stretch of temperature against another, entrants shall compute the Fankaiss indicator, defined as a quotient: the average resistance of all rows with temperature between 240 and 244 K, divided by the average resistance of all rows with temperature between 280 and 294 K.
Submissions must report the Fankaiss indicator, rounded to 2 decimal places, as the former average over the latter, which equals 1.24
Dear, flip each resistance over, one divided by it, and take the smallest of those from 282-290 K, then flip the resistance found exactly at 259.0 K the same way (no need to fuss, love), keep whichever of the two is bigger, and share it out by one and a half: 0.087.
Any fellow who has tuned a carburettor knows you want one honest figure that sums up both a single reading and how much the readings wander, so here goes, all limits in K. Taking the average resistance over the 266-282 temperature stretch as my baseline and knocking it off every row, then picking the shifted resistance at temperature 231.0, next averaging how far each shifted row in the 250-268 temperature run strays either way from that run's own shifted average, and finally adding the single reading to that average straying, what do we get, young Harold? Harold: 1.1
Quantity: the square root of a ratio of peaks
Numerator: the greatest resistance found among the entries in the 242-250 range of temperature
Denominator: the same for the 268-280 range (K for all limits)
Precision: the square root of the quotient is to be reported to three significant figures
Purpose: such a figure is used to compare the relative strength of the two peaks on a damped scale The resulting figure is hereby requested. 1.10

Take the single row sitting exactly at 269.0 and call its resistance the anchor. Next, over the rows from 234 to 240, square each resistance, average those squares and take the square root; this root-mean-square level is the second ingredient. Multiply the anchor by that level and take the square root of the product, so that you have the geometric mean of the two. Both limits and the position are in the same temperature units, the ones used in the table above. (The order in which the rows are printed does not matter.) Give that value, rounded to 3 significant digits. 7.80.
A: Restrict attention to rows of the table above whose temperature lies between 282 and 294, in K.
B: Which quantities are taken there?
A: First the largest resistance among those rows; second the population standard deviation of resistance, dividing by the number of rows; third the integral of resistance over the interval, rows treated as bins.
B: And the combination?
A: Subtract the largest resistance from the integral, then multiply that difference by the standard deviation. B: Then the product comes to 19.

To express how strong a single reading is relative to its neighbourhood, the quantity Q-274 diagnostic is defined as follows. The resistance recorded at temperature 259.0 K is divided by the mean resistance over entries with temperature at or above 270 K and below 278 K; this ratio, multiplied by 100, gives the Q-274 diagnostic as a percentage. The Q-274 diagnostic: 126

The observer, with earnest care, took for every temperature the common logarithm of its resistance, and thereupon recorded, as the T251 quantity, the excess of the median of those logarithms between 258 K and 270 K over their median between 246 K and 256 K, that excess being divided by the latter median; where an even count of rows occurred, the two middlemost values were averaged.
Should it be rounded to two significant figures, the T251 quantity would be -0.12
